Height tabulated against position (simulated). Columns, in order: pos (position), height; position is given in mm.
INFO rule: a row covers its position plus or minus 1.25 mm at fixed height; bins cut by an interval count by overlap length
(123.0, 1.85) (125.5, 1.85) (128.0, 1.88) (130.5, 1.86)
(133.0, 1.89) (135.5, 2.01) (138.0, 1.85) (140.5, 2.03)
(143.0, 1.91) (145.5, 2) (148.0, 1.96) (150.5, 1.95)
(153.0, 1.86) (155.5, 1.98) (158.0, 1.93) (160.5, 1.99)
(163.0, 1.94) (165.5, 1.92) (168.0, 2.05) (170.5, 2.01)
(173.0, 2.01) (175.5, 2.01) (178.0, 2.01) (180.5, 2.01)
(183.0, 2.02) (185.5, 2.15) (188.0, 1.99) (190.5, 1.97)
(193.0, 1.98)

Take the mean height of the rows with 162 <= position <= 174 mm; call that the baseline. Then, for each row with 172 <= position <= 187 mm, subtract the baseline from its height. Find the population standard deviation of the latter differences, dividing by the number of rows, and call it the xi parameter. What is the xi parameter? 0.052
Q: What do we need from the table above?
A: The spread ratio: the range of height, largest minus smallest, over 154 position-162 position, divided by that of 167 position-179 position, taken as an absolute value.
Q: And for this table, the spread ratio 1.5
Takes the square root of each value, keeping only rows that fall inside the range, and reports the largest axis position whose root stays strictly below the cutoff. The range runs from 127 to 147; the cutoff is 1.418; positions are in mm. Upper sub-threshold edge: 145.5 mm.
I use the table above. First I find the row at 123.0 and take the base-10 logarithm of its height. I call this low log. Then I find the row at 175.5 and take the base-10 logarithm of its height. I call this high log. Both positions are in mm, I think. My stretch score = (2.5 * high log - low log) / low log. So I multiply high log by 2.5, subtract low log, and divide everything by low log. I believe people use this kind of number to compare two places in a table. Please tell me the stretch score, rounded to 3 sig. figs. 1.84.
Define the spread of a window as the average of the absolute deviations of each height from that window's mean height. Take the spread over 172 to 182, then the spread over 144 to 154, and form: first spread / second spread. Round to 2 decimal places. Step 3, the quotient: 0.00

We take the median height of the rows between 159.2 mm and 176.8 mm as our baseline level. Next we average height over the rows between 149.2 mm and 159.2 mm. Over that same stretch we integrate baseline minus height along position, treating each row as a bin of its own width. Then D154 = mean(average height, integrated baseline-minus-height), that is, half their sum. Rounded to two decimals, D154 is 1.36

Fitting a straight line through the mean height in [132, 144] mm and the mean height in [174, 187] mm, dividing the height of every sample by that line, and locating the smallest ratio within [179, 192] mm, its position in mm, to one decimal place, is 190.5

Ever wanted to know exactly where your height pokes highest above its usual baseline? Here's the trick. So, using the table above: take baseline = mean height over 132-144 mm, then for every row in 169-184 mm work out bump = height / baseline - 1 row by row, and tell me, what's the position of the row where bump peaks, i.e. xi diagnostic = 183.0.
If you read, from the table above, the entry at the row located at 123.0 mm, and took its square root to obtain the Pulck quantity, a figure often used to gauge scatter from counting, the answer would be 1.36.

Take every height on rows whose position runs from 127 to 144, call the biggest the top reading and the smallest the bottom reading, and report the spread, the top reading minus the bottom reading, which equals 0.18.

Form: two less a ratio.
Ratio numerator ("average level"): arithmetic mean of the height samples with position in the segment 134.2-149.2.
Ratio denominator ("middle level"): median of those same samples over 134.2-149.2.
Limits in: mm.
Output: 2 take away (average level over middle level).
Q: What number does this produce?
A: 1.010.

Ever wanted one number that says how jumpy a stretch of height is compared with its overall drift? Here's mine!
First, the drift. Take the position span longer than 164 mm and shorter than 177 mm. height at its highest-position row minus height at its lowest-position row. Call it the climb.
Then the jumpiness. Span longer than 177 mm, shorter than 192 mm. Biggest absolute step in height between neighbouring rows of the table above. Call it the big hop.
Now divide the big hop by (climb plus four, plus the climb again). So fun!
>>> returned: 0.038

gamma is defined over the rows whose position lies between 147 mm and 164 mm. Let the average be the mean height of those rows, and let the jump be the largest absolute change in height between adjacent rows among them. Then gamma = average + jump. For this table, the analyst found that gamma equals 2.06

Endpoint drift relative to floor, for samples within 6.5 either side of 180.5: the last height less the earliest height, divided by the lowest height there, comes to 0.07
